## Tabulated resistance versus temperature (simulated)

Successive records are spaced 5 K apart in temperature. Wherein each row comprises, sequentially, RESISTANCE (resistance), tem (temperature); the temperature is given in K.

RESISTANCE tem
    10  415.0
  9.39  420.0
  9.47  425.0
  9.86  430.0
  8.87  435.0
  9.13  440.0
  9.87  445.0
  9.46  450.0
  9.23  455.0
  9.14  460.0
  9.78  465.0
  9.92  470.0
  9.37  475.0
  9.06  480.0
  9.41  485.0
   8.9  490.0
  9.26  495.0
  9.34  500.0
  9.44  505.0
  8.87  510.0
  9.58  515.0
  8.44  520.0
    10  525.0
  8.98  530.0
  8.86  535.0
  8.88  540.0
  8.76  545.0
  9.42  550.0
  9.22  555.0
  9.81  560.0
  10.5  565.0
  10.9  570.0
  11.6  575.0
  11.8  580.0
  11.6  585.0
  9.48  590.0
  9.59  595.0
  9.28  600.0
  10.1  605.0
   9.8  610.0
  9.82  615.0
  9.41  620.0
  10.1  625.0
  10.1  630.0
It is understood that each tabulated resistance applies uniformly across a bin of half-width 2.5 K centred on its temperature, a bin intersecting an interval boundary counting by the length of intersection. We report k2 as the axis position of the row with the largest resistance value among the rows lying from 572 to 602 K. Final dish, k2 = 580.0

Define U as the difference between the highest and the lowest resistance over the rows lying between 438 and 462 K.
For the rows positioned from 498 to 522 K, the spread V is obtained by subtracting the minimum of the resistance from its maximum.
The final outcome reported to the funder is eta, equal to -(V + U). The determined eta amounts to -1.88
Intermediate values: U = 0.7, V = 1.14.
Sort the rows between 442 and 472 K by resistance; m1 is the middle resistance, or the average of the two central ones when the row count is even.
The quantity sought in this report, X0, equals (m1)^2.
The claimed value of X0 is 93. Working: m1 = 9.6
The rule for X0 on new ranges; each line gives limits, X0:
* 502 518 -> 89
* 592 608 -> 92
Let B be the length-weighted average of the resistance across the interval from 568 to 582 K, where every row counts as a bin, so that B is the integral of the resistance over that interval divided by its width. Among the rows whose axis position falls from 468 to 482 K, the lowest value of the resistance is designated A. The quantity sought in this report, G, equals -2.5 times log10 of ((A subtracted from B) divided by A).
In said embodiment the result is 1.5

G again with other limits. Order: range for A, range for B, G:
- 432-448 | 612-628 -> 2.5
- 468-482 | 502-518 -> 4.1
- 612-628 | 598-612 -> 3.6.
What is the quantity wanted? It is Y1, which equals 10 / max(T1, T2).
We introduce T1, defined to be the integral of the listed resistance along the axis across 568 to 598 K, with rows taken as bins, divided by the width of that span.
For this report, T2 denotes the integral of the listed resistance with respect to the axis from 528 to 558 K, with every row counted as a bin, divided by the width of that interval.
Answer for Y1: 0.93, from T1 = 10.8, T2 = 9.0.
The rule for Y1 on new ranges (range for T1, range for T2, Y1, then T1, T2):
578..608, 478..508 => 0.97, 10.3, 9.2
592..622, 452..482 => 1.03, 9.7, 9.4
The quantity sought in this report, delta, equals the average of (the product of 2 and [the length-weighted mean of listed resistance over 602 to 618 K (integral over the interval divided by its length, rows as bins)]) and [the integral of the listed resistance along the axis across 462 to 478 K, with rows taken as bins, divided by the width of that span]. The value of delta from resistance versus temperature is 14.7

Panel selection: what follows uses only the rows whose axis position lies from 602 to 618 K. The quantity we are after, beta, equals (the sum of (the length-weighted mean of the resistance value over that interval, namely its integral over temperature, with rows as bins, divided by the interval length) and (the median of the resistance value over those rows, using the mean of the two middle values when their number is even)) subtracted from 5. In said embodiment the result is -14.7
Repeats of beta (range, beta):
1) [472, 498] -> -13.5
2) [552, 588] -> -16.6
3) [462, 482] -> -14.1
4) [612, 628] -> -14.6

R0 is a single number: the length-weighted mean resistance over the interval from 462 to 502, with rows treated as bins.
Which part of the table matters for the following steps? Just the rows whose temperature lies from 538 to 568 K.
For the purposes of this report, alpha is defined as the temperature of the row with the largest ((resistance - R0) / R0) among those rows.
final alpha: 565.0 K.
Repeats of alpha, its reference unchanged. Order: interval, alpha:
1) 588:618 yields 605.0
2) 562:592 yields 580.0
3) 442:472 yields 470.0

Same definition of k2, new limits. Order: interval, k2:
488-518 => 515.0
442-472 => 470.0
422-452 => 445.0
